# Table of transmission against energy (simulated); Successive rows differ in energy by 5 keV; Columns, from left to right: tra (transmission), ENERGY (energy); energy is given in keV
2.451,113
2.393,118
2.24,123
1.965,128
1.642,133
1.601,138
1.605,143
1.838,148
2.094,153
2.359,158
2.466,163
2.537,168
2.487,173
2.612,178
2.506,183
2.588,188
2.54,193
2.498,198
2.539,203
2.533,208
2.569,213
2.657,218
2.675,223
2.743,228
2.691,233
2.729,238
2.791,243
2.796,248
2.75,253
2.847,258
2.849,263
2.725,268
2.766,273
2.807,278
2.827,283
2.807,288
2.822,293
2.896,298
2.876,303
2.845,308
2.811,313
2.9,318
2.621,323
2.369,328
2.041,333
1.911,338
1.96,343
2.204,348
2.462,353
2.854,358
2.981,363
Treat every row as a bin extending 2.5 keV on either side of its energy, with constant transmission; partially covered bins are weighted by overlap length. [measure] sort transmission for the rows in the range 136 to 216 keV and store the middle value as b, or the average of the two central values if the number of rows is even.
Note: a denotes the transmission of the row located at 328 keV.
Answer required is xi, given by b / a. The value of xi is 1.06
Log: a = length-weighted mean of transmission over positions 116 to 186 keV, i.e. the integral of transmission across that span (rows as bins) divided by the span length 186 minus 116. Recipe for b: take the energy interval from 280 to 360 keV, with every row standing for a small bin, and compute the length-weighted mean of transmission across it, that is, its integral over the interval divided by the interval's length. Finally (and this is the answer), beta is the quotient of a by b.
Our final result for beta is 0.84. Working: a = 2.17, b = 2.58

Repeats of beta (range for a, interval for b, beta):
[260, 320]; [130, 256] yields 1.16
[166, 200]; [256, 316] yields 0.90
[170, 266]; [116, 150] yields 1.40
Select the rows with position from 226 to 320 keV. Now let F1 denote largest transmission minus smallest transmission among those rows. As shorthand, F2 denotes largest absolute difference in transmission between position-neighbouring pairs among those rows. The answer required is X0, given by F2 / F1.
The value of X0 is 0.59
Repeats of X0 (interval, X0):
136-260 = 0.21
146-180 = 0.34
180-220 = 0.55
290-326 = 1.00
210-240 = 0.51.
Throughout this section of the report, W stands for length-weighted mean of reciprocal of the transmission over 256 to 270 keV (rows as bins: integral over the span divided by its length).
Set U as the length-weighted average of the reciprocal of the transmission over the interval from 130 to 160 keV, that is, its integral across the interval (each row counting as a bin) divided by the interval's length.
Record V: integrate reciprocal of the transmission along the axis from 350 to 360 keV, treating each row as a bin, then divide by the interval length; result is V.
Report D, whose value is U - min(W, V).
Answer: 0.20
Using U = 0.55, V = 0.38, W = 0.356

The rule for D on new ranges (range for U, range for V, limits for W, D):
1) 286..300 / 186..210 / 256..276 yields -0.01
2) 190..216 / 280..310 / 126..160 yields 0.04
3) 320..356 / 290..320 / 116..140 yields 0.10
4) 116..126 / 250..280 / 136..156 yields 0.08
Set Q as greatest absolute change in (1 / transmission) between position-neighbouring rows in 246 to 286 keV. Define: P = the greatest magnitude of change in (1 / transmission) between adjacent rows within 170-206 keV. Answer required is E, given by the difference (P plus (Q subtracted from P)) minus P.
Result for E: 0.003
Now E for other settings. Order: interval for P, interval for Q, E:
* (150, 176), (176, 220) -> 0.037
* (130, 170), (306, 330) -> 0.038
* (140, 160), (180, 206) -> 0.066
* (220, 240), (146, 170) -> -0.057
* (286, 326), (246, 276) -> 0.021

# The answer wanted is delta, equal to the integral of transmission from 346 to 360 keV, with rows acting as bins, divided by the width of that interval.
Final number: 2.51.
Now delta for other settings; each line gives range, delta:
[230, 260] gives 2.77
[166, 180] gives 2.54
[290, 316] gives 2.85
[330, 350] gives 2.03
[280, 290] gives 2.82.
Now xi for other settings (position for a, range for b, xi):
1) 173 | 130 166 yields 0.74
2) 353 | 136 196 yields 1.01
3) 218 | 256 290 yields 1.06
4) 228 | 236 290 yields 1.02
